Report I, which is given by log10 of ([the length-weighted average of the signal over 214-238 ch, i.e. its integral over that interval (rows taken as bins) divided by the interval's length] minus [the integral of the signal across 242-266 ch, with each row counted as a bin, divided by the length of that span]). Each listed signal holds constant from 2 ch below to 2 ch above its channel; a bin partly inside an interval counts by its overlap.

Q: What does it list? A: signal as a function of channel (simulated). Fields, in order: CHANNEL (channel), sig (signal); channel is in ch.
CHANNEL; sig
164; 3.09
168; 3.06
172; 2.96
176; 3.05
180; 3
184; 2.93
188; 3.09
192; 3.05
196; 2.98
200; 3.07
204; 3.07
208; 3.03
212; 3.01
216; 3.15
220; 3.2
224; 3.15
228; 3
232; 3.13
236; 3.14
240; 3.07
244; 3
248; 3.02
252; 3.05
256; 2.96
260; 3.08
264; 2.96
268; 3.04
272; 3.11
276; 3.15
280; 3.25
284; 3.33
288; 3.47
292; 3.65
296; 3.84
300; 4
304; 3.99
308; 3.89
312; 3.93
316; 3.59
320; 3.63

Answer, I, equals -0.9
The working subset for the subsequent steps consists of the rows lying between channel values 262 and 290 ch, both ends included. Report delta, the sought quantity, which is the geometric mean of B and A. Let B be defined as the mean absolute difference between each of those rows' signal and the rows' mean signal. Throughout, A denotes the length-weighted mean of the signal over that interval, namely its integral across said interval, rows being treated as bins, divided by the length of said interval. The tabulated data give 0.67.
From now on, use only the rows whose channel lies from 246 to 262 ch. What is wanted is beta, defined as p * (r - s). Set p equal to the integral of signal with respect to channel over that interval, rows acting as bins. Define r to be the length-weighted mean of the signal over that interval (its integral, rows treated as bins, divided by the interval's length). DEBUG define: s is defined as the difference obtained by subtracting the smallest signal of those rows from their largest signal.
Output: 141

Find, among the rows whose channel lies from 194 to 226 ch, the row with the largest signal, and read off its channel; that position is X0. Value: 220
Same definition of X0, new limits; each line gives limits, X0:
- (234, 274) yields 236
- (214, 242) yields 220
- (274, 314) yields 300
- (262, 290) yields 288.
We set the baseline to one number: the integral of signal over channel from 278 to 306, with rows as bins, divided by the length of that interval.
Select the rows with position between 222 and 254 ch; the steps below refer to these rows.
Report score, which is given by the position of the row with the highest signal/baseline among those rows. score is 224 ch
